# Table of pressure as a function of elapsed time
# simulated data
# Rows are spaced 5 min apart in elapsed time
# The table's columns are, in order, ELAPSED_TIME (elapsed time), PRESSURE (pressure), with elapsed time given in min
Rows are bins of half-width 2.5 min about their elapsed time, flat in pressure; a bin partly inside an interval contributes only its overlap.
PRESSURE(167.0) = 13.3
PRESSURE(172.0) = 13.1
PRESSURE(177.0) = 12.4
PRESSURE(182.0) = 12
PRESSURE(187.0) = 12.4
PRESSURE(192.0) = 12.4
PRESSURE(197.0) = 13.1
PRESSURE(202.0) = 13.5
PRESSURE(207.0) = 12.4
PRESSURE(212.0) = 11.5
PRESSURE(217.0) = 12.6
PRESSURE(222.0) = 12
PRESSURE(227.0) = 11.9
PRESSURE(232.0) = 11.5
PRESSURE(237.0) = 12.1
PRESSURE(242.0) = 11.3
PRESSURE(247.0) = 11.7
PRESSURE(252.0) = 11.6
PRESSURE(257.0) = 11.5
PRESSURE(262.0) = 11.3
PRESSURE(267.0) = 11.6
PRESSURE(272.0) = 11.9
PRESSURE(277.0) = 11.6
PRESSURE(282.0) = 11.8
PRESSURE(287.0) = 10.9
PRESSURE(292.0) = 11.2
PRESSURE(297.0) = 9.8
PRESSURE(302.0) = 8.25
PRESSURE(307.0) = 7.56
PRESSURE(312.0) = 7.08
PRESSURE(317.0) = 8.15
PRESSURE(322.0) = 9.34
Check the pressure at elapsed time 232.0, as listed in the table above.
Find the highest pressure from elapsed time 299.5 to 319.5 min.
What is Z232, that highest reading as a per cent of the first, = 72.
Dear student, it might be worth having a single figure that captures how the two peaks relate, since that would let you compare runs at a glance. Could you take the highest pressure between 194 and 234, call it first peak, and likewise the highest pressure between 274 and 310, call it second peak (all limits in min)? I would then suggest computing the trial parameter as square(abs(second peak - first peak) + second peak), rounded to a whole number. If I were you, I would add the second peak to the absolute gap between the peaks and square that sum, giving 182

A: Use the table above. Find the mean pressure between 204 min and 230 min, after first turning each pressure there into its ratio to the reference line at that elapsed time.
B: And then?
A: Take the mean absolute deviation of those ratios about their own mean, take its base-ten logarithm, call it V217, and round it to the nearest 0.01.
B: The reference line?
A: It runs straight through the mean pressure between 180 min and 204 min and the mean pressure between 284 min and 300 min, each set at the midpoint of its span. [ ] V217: -1.65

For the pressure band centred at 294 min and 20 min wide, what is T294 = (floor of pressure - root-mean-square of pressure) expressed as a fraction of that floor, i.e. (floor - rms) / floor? -0.225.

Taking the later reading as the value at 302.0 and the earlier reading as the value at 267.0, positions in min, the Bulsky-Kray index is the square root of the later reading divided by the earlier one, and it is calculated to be 0.843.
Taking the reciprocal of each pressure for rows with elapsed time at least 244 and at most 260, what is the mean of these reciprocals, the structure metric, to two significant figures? 0.086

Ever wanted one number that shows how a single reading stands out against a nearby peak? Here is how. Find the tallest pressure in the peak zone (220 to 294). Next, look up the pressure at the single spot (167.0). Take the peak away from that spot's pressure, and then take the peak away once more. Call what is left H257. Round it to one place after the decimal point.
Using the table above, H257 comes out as -10.9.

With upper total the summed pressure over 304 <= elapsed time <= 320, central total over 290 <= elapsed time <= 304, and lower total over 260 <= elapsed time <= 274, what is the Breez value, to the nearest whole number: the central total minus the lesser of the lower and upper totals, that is 6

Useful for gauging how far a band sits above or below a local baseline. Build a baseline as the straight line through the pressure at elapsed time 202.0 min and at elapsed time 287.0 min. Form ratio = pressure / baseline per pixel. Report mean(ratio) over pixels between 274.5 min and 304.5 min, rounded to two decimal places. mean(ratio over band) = 0.98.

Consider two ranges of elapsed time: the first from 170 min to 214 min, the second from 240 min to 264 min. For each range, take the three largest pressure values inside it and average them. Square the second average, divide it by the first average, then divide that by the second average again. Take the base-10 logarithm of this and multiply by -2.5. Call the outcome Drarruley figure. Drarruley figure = 0.14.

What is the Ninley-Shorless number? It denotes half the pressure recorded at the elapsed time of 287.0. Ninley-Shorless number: 5.45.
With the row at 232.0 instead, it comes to 5.75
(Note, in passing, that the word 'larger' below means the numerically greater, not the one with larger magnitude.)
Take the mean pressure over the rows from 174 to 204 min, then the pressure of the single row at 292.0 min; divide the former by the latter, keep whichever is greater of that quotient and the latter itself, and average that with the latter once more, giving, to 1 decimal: 11.2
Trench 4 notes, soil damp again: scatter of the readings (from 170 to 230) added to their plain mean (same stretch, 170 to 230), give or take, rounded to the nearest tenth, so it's 13.0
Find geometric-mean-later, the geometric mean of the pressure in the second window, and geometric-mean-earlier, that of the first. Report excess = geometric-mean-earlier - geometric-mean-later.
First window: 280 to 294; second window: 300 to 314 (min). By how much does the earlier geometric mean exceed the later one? 3.7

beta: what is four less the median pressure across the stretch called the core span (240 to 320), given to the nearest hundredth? -7.30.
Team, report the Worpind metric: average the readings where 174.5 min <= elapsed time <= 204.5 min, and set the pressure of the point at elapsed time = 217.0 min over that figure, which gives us 1.00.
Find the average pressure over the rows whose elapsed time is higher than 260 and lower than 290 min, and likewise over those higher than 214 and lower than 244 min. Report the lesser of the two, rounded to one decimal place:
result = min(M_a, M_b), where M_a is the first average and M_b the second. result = 11.5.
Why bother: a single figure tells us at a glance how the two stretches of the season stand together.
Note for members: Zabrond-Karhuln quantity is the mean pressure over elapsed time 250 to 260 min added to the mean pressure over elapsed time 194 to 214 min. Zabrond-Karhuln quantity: 24.2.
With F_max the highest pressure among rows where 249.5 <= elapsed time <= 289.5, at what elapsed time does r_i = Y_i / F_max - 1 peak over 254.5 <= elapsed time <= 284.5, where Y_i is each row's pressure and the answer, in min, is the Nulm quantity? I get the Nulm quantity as 272.0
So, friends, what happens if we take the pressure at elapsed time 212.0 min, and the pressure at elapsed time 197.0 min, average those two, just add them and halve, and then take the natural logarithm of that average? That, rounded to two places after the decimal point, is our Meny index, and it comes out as 2.51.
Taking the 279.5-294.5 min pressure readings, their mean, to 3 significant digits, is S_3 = 11.3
